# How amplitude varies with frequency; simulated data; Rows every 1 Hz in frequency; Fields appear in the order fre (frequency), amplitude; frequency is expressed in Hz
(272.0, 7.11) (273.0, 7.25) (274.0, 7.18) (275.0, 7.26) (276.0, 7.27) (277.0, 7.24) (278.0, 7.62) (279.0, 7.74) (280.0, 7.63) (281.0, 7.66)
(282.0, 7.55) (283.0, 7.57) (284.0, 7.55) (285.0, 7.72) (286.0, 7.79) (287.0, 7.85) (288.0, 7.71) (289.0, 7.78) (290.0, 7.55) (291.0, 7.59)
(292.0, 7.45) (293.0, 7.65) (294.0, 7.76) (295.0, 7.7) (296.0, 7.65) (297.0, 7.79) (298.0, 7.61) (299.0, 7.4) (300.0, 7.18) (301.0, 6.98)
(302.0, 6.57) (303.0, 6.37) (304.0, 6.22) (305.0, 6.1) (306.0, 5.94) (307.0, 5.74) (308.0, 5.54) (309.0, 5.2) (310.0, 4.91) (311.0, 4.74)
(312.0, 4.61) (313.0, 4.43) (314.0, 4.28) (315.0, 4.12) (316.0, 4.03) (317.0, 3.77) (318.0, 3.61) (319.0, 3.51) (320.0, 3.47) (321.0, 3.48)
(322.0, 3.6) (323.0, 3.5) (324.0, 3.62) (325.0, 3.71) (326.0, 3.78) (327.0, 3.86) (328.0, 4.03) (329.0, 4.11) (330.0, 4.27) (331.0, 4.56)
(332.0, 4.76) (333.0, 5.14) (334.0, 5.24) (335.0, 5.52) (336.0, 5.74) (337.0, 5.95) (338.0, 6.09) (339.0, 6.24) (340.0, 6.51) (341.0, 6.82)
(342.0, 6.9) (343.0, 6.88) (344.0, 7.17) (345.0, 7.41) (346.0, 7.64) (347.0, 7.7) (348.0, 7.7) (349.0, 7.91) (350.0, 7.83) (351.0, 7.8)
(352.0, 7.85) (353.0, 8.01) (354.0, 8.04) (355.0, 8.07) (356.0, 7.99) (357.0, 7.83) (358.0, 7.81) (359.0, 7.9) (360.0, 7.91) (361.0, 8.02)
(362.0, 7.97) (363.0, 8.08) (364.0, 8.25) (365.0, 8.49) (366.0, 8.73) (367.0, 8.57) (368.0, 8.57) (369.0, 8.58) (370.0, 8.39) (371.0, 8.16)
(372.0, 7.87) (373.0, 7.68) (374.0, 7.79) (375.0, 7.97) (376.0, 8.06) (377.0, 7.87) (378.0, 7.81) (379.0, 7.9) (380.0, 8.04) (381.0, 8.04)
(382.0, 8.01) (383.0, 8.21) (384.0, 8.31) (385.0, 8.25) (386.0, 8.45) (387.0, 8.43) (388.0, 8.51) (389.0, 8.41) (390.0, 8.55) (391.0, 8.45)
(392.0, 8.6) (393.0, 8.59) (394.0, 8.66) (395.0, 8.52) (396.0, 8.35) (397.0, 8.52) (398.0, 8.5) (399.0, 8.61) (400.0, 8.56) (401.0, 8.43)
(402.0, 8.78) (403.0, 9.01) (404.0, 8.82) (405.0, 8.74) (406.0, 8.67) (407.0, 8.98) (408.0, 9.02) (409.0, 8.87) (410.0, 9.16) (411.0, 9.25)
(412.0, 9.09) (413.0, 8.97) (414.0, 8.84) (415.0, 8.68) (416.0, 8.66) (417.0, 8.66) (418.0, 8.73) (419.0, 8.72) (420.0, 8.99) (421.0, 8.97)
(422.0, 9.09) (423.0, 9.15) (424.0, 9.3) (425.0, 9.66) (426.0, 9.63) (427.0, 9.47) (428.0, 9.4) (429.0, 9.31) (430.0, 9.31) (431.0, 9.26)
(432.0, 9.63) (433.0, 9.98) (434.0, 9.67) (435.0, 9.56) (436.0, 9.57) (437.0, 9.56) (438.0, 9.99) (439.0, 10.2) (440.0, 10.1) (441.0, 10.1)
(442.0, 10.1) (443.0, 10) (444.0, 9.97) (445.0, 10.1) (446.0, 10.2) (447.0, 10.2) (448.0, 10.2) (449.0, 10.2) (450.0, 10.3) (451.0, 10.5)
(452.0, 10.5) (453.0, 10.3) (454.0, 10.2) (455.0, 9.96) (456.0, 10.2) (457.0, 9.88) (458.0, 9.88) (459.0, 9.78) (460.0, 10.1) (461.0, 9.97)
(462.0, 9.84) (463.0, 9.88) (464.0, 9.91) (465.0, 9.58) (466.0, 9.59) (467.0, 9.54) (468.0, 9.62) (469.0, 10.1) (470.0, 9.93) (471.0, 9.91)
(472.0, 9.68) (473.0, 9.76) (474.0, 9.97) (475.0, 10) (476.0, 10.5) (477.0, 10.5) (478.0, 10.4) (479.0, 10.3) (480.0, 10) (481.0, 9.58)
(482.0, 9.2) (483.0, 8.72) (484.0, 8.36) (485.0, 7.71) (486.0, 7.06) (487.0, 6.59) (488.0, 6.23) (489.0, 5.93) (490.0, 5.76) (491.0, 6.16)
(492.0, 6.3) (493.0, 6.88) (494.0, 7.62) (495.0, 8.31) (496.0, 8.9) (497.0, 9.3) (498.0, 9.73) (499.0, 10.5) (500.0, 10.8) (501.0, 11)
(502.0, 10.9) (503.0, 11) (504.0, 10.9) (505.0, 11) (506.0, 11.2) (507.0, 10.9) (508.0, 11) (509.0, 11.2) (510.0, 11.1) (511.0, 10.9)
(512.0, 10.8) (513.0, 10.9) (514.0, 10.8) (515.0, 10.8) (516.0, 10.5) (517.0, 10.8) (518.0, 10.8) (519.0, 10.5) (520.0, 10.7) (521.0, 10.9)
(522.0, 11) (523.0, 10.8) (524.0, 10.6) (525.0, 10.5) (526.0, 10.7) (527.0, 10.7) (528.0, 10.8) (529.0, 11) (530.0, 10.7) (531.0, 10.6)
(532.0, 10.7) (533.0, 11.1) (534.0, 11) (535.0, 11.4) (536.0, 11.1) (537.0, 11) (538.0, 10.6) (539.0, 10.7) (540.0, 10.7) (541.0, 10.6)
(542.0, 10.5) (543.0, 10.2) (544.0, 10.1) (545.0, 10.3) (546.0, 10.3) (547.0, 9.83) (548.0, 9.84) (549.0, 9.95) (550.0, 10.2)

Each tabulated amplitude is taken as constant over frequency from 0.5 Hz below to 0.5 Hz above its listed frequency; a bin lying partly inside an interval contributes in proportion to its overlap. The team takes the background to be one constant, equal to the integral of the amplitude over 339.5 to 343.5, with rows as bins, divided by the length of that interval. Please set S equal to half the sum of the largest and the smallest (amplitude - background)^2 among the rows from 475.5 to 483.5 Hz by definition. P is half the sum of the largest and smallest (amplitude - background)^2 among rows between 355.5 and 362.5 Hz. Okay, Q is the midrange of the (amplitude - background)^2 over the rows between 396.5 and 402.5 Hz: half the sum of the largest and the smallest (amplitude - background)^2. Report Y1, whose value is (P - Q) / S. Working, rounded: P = 1.3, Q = 3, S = 8.8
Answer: 0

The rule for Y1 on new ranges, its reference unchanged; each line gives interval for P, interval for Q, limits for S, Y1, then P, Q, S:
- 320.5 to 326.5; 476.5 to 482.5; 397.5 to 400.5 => 0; 9.9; 10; 3.2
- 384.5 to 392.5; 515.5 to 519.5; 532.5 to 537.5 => -1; 2.7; 15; 19.6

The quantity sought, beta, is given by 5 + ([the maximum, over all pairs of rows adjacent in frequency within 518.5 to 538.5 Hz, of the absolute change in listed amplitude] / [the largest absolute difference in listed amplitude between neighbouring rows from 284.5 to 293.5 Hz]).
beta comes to 6.7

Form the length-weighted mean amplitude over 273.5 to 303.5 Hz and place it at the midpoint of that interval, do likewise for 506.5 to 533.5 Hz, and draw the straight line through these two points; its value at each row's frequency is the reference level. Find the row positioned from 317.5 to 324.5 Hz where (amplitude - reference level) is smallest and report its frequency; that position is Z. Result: 323.0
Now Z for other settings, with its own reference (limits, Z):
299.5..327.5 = 323.0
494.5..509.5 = 495.0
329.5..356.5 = 330.0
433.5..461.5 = 459.0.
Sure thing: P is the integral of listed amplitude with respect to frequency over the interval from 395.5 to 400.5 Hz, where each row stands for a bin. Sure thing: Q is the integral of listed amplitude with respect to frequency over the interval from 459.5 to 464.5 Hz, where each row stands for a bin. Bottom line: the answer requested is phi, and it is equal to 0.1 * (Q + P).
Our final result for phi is 9.2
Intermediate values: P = 43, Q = 50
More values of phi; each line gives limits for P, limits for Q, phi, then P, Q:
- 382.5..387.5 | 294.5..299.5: 8.0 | 42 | 38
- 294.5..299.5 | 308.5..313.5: 6.2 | 38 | 24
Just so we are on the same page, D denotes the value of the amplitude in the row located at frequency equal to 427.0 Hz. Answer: 9.47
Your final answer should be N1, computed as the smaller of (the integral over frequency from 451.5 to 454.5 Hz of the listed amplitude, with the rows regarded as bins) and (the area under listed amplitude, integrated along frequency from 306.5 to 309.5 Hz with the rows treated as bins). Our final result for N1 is 16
